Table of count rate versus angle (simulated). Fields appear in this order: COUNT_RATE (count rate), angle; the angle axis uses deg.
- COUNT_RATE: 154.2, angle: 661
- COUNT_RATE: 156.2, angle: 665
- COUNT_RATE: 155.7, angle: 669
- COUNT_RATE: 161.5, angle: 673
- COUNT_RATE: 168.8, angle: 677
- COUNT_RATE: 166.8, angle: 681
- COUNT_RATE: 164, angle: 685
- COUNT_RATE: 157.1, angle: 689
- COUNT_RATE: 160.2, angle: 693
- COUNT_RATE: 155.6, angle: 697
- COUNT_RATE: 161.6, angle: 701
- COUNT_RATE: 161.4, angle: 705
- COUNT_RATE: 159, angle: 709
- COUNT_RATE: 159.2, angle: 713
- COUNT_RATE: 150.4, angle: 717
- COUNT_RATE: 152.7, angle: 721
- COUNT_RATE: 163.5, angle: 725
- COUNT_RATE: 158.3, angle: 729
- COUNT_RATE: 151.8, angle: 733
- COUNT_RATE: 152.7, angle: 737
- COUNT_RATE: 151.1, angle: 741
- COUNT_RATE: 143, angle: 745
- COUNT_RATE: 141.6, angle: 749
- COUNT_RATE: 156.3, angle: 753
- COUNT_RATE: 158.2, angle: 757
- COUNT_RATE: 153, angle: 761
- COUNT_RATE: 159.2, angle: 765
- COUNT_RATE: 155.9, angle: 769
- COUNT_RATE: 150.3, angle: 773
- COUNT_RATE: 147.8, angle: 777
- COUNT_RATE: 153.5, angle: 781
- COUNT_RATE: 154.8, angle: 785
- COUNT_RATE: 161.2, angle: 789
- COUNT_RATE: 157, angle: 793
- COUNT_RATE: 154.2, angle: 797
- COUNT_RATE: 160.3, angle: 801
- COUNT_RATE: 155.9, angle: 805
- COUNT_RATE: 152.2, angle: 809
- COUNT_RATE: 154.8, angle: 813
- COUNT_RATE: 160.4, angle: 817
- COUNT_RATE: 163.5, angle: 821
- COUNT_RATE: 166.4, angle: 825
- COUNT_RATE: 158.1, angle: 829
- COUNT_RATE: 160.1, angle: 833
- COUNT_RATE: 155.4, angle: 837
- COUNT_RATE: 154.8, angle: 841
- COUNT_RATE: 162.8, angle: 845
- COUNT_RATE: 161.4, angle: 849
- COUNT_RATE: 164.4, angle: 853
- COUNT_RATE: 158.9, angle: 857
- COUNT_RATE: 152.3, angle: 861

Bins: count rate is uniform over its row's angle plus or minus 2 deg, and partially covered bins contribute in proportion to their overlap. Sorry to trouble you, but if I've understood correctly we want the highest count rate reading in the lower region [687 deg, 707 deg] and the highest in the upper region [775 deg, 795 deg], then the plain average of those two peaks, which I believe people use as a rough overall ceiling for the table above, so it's 161.4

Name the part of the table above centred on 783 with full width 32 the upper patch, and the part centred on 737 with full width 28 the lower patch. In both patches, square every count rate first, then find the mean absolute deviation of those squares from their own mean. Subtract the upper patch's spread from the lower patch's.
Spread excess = 795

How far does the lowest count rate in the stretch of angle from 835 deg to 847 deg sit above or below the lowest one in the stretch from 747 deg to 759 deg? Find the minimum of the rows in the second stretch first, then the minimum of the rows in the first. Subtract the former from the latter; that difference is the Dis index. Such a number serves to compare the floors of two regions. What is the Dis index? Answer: 13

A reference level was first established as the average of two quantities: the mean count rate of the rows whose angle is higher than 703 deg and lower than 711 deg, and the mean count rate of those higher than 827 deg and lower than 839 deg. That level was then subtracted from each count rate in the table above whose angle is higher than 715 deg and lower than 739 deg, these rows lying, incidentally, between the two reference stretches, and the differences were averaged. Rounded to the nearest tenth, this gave -4.1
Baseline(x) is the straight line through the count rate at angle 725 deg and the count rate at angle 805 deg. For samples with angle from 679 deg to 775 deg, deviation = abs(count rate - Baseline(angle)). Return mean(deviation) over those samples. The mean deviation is 7.4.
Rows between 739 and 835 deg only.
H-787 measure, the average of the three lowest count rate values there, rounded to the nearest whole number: 144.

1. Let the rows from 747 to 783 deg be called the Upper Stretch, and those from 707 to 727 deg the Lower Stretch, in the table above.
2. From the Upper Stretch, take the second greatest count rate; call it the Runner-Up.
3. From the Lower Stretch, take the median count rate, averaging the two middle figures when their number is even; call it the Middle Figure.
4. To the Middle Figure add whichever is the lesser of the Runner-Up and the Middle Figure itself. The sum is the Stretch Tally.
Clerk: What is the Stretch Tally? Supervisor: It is 317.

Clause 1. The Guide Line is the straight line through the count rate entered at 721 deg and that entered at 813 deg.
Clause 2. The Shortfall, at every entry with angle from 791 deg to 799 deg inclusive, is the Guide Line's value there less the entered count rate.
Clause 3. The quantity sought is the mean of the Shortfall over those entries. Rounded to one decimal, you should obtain -1.2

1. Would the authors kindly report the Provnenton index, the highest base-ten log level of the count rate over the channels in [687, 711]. 2.21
